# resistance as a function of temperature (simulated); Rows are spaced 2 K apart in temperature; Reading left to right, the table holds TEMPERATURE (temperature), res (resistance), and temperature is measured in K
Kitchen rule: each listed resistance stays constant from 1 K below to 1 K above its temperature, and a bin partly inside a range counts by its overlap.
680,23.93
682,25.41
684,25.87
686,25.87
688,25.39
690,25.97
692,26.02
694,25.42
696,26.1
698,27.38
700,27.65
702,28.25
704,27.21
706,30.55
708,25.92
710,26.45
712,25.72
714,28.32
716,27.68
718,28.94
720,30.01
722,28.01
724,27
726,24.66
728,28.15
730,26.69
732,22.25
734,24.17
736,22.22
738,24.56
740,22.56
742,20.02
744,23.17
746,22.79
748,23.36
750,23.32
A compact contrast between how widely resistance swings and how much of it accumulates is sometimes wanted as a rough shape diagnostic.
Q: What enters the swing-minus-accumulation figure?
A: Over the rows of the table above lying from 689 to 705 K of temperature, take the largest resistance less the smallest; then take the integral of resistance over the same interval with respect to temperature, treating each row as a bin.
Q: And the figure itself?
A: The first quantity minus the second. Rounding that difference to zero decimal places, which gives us -425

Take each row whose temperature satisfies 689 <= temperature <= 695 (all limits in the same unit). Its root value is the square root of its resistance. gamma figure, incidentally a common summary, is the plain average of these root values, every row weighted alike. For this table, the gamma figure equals 5.08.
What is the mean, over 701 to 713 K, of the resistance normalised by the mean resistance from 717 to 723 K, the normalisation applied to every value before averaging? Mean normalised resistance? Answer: 0.94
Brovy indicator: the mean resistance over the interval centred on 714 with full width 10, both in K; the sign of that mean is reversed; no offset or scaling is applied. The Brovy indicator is -27.4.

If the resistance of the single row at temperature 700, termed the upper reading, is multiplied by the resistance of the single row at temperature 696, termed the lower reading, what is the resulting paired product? 722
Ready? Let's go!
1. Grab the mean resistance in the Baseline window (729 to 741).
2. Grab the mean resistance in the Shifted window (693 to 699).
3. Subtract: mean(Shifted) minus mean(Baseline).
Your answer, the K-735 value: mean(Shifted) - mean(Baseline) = 2.6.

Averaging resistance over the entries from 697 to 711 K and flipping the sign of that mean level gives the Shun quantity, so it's -27.6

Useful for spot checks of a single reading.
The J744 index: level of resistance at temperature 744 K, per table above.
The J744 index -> 23.17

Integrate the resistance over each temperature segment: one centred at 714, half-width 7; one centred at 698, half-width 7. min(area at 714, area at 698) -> 376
